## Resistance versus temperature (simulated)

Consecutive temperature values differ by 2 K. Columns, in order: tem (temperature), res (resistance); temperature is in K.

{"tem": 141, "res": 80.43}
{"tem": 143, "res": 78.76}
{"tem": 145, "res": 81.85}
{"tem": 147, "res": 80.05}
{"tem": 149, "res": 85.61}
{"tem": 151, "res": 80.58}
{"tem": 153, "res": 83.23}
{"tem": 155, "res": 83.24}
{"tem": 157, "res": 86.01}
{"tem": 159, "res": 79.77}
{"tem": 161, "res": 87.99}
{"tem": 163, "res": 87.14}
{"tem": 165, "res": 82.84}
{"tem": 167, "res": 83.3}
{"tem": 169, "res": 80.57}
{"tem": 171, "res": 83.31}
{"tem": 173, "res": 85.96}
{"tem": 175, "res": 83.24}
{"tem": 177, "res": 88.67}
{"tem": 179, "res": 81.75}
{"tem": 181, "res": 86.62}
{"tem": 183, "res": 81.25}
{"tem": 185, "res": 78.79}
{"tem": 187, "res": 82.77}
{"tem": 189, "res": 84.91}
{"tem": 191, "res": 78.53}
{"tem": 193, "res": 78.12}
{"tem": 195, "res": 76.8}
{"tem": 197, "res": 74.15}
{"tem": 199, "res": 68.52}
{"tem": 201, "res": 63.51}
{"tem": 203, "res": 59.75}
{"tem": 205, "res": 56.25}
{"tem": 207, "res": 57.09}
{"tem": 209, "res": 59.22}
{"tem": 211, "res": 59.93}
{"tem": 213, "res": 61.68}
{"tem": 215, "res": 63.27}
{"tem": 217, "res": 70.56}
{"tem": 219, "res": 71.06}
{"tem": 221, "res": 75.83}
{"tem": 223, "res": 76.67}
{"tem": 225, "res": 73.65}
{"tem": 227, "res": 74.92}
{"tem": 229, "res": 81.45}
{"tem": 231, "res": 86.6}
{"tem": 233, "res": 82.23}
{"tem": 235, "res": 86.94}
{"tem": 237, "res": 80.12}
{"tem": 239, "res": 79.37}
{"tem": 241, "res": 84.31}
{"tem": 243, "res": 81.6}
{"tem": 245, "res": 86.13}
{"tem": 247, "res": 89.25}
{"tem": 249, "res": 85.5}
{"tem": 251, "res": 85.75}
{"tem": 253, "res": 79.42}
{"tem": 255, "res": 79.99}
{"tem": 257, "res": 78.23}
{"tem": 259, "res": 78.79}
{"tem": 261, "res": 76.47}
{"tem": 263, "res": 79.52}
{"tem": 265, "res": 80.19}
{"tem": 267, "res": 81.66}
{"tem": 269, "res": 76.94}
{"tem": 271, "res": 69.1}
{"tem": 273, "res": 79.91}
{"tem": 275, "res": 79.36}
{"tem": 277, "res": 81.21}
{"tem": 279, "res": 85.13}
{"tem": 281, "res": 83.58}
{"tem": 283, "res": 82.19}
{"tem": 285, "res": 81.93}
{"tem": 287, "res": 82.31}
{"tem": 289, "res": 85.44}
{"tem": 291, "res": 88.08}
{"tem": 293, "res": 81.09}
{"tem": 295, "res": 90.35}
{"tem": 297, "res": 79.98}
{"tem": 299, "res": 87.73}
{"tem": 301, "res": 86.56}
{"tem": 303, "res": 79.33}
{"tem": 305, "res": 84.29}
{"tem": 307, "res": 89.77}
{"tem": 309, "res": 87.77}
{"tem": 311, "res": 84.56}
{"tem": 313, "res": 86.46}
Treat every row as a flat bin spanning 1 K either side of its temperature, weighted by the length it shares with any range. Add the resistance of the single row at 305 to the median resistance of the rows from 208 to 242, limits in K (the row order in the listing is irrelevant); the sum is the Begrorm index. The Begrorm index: 160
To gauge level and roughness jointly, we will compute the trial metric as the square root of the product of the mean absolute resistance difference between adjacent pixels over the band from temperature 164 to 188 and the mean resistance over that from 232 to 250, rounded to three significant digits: 17.5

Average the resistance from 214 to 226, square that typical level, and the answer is 5161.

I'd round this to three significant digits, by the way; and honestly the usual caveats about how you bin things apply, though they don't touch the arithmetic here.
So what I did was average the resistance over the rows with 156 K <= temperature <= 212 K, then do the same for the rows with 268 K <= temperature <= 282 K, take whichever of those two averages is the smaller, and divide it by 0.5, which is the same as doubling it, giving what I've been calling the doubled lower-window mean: 154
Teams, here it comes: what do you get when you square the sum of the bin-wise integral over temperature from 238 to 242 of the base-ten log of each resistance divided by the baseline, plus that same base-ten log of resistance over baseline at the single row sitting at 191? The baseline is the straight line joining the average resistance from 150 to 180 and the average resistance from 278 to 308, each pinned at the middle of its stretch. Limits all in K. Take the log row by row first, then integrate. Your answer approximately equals 0.01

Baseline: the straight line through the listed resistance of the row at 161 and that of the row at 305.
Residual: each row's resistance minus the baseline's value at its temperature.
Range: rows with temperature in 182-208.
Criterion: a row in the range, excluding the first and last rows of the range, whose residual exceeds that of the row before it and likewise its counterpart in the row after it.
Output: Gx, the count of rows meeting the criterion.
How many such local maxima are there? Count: 1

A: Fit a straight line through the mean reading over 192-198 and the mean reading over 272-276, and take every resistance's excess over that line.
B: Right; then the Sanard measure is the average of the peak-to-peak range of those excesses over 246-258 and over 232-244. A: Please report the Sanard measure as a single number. 10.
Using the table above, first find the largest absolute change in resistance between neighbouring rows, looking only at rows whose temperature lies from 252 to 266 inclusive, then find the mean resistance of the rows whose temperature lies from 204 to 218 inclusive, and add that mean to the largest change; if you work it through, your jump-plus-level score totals 64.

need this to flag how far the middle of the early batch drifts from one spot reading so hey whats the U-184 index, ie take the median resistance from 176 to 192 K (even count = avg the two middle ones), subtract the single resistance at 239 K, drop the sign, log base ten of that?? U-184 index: 0.5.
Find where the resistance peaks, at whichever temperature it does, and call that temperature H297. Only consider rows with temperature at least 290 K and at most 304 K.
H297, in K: 295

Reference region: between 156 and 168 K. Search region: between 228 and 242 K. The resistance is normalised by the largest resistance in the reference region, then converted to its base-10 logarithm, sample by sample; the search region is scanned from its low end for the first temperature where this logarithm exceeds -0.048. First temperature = 229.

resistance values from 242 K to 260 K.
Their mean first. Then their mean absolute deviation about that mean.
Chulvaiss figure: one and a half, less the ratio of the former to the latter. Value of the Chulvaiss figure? -22.3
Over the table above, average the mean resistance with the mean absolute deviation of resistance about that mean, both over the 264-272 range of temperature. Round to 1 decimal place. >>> 40.5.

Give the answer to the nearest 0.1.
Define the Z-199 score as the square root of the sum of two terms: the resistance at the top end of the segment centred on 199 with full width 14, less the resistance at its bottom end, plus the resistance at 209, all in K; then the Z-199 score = 6.1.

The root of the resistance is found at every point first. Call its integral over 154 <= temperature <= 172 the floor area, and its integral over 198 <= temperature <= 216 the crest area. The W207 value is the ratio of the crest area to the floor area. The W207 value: 0.85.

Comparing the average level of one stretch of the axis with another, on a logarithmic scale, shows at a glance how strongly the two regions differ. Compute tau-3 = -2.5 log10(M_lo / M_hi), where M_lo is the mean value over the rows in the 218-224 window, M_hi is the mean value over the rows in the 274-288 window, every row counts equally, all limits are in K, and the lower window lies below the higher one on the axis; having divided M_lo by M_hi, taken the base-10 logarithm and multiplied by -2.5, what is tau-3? 0.107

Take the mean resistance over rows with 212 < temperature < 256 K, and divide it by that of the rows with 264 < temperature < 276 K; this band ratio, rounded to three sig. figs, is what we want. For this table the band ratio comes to 1.01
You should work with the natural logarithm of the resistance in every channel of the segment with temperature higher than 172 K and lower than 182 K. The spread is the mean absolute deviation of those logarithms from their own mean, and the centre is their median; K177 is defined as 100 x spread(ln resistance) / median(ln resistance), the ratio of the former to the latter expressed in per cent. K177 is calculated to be 0.58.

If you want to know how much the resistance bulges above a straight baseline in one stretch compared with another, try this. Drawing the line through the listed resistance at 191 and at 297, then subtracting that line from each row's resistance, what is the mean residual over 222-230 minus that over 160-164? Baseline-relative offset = -12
